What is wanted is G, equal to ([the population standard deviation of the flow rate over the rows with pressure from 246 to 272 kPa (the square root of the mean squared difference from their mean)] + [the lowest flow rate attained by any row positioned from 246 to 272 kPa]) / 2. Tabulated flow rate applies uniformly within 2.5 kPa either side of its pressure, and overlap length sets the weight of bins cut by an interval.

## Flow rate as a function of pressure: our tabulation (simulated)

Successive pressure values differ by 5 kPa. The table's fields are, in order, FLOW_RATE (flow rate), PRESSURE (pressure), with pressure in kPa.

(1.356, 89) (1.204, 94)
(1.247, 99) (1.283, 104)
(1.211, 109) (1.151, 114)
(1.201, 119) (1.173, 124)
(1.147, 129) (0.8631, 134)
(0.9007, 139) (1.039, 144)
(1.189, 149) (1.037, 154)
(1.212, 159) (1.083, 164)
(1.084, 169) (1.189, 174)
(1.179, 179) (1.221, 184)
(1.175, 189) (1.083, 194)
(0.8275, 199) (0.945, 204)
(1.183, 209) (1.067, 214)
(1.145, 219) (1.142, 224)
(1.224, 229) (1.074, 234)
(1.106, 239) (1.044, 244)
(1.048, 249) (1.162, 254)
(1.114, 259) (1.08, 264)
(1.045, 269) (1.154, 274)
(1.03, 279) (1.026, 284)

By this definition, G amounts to 0.544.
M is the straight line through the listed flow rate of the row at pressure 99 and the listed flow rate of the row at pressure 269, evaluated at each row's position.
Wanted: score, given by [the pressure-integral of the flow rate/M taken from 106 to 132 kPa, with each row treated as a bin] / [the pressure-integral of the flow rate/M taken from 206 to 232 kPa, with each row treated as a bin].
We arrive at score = 0.92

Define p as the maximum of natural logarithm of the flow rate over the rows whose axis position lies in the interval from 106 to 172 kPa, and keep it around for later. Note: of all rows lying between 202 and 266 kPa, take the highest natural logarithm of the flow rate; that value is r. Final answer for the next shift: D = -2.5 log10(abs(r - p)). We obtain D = 5.02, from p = 0.192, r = 0.202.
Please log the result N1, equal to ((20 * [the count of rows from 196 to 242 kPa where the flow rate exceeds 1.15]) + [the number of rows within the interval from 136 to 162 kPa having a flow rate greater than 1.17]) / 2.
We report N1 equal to 21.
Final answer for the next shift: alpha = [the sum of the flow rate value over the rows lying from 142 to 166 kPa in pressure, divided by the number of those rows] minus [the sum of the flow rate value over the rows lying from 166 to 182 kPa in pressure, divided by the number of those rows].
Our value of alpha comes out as -0.04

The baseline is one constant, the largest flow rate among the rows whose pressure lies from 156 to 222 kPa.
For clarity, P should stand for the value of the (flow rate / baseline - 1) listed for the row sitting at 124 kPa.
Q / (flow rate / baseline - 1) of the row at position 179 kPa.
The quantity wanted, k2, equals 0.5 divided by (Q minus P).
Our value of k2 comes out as 102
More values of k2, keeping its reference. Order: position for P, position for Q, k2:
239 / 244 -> -10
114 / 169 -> -9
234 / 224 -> 9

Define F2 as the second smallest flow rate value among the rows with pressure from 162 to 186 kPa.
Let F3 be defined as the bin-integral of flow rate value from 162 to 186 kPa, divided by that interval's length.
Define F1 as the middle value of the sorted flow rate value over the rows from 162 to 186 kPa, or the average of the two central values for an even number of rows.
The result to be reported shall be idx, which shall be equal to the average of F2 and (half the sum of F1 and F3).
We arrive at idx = 1.12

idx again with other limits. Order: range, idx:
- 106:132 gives 1.16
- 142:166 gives 1.07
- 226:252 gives 1.07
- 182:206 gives 1.01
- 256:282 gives 1.06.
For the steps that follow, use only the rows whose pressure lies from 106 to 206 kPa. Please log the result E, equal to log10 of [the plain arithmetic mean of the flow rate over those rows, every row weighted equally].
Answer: 0.040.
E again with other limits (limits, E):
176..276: 0.042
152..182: 0.053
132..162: 0.017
